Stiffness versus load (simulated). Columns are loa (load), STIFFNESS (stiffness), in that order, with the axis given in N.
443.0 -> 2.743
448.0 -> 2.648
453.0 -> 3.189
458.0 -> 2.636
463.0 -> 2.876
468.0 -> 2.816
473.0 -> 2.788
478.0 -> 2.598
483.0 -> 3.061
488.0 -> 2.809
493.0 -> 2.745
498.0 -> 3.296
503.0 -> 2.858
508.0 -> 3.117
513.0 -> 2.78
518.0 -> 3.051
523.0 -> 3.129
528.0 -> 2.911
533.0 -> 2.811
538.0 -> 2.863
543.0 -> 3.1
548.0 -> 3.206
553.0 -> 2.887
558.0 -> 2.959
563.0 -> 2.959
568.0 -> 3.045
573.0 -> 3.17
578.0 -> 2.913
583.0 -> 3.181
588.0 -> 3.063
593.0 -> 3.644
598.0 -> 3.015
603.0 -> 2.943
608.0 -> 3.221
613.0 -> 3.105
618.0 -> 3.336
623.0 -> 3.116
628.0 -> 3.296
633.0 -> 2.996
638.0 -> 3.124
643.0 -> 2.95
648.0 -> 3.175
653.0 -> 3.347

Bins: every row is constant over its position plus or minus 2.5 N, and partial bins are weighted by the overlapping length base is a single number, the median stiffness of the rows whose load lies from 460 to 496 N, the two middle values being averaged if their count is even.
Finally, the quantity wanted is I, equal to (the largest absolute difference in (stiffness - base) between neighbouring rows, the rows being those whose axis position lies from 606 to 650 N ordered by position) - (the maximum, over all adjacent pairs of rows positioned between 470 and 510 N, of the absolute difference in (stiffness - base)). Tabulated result -0.3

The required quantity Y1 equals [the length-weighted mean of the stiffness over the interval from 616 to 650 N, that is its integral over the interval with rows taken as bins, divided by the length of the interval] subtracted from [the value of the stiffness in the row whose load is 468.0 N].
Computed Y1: -0.3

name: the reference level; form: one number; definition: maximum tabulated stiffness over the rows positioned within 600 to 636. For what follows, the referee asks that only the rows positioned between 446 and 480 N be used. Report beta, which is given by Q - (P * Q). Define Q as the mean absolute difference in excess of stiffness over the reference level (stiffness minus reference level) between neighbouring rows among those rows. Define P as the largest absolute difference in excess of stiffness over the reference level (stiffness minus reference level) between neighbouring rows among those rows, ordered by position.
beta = 0.12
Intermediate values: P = 0.55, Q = 0.27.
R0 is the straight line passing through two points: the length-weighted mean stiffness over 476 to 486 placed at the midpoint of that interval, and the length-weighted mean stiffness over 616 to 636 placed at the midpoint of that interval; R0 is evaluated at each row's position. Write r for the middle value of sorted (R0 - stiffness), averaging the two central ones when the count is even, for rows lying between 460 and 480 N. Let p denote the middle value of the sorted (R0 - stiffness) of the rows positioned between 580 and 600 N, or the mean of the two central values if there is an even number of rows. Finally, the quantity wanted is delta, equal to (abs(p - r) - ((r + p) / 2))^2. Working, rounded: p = -0.036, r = 0.013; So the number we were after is 0.0038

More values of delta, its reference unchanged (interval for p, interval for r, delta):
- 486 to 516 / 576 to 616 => 0.0012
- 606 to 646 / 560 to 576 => 0.0007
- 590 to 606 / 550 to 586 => 0.0018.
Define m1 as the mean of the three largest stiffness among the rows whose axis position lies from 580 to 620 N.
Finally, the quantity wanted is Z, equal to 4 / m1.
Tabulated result 1.18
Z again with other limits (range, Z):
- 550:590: 1.27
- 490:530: 1.26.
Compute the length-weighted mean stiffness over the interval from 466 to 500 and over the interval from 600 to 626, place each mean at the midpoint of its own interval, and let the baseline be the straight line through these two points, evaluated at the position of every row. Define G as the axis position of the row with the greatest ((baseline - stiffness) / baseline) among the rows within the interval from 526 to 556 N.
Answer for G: 533.0 N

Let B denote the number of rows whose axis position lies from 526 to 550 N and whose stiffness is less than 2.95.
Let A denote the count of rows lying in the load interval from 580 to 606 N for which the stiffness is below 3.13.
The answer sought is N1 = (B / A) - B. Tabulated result -2.0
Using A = 3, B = 3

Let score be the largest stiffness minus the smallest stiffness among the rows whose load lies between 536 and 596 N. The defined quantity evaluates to 0.78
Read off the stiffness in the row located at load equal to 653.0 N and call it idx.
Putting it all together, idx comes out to 3.347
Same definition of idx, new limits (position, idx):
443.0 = 2.743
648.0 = 3.175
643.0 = 2.95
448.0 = 2.648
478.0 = 2.598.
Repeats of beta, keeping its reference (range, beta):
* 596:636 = 0.14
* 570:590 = 0.16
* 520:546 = 0.12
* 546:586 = 0.11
